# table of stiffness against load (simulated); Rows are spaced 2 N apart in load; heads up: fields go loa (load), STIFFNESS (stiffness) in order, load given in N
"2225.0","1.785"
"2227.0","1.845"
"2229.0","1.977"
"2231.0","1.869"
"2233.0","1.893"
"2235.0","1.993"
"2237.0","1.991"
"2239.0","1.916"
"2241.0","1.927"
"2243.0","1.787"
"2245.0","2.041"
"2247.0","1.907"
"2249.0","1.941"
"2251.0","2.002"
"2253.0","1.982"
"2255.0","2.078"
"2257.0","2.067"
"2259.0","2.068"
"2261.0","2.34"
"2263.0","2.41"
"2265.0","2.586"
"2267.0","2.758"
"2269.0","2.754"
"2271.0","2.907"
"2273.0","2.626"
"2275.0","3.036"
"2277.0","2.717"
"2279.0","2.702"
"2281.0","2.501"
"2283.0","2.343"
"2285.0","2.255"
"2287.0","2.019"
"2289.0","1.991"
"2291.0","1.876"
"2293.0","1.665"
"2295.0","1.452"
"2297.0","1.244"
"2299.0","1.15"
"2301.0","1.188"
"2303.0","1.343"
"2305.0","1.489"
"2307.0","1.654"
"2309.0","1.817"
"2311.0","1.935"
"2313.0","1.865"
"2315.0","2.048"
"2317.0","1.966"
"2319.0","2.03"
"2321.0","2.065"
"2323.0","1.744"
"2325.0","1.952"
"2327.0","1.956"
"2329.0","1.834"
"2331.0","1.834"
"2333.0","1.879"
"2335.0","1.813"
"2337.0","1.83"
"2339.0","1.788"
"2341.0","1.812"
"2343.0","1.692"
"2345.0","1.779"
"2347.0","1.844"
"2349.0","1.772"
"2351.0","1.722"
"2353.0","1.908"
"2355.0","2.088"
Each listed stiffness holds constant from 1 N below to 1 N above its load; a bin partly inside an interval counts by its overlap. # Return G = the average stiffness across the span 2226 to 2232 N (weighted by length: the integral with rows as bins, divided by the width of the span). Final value 1.90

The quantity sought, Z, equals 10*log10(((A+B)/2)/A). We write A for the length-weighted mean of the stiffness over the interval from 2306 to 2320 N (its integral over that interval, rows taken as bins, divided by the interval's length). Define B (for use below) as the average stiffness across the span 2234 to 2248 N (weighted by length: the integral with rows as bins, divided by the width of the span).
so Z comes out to 0.04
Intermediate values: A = 1.90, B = 1.94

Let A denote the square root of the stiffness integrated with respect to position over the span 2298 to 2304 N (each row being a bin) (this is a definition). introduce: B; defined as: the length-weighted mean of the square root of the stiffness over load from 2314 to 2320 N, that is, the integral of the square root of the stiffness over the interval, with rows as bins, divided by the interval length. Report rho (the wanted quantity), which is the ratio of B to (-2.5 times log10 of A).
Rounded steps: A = 6.6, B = 1.42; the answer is -0.690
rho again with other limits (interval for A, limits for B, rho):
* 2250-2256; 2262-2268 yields -0.691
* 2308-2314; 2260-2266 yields -0.684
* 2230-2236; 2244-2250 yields -0.609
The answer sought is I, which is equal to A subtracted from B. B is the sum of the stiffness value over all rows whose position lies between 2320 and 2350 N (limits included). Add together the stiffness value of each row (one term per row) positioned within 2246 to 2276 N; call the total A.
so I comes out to -8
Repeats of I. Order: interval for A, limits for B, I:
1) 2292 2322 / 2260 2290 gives 13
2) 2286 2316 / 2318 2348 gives 3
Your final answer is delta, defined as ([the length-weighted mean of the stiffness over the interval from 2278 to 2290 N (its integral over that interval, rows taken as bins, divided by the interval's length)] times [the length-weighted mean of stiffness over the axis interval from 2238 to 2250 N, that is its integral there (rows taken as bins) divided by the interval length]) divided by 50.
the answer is 0.088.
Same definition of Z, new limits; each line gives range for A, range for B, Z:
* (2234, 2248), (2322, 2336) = -0.09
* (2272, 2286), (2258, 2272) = -0.04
